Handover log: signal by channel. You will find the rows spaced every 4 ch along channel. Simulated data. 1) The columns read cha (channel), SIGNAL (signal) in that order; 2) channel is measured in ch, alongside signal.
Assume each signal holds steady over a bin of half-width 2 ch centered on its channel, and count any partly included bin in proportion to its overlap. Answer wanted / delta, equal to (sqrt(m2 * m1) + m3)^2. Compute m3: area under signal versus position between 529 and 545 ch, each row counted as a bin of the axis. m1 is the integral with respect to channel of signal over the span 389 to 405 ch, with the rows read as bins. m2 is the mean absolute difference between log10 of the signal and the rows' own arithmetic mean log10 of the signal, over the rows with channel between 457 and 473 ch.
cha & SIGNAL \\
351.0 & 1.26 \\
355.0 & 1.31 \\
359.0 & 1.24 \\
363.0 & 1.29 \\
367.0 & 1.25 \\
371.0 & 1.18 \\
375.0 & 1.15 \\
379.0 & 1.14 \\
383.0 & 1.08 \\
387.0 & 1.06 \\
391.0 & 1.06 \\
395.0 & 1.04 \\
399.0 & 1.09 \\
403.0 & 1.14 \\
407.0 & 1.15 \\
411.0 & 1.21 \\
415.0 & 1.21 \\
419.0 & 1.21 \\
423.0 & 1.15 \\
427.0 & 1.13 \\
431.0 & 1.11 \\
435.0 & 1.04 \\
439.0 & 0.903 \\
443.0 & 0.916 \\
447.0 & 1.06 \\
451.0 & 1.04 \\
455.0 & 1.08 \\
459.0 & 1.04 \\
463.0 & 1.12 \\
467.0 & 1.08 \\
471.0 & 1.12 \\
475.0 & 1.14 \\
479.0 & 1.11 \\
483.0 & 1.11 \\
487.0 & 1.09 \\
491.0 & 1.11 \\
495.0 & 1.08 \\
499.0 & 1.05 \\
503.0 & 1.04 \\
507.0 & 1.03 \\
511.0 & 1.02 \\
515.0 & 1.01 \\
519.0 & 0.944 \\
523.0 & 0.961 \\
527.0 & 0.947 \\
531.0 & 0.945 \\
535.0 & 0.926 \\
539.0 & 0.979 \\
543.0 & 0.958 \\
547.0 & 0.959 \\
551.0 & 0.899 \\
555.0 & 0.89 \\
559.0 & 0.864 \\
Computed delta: 246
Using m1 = 17.3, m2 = 0.0120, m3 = 15.2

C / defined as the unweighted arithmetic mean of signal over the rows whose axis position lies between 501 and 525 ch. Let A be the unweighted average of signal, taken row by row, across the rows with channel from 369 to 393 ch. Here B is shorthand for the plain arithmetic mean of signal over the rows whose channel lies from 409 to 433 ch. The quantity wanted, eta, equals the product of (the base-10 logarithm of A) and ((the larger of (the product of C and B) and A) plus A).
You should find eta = 0.10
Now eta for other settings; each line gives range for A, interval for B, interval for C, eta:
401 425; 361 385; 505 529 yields 0.17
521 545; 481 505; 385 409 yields -0.04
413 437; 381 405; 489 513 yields 0.13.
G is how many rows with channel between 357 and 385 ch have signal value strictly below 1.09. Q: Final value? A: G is 1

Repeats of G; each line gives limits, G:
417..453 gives 5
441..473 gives 6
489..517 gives 6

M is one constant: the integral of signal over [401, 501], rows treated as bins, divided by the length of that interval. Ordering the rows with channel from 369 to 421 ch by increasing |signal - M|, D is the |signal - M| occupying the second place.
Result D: 0.0160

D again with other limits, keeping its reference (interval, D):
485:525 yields 0.0140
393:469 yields 0.0140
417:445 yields 0.0340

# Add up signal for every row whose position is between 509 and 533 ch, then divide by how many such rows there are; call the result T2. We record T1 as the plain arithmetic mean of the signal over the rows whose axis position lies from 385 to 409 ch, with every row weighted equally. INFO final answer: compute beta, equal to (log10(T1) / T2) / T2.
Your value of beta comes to 0.040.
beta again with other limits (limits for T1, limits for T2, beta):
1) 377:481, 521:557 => 0.044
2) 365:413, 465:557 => 0.051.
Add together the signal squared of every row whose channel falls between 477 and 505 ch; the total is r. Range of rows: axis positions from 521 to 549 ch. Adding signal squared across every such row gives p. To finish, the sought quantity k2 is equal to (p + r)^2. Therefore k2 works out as 213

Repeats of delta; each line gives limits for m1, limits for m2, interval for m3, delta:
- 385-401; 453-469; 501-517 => 281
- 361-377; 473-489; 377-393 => 313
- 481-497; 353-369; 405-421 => 381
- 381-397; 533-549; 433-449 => 256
